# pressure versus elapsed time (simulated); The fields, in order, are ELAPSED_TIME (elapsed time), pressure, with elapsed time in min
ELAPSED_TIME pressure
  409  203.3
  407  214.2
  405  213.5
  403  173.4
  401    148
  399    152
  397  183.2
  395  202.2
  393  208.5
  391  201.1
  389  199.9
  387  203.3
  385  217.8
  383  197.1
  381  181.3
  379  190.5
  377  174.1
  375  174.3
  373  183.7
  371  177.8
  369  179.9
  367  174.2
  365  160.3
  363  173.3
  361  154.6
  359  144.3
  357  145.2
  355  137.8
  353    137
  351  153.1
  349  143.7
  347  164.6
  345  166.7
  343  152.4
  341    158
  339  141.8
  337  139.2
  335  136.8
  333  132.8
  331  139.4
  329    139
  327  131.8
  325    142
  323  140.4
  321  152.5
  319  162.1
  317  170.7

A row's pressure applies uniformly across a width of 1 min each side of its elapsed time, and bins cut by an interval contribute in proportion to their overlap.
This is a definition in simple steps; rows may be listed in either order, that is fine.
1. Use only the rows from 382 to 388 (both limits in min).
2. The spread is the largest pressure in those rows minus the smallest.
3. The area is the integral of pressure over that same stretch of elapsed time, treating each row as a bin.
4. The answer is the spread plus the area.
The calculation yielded 1257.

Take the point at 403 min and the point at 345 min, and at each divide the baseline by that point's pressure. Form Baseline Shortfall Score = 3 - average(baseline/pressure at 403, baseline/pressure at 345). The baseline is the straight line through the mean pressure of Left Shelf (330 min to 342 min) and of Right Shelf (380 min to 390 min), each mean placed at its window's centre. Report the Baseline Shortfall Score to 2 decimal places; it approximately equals 1.91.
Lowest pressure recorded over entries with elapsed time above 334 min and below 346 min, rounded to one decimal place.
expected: 136.8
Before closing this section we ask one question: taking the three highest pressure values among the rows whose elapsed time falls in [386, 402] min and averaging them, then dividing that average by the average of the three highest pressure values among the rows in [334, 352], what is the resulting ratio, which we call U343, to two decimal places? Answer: 1.25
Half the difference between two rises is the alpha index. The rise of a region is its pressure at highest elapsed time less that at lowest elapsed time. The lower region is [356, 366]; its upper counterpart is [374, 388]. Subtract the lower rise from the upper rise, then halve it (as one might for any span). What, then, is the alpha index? 7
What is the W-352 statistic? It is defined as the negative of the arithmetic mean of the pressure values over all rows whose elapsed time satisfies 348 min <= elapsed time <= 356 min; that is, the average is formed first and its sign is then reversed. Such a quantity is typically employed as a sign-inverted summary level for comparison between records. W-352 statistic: -143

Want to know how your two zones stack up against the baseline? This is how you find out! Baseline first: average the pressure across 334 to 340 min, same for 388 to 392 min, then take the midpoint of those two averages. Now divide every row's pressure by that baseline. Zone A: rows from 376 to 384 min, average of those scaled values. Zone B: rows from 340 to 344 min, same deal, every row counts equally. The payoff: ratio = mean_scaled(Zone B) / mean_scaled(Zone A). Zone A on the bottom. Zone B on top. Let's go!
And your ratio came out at 0.836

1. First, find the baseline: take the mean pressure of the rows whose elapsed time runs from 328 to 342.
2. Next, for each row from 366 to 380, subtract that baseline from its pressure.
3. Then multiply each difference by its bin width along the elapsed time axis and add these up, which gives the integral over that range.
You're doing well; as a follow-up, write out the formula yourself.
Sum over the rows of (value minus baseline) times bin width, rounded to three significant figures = 535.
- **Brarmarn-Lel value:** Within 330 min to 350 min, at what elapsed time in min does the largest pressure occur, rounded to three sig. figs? 345 min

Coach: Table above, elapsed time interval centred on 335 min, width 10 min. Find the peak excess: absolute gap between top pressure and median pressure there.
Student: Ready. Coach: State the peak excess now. 2.6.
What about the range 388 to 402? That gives 8.6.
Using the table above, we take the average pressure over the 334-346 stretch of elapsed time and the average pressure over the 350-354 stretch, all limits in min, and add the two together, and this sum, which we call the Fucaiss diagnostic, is 294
